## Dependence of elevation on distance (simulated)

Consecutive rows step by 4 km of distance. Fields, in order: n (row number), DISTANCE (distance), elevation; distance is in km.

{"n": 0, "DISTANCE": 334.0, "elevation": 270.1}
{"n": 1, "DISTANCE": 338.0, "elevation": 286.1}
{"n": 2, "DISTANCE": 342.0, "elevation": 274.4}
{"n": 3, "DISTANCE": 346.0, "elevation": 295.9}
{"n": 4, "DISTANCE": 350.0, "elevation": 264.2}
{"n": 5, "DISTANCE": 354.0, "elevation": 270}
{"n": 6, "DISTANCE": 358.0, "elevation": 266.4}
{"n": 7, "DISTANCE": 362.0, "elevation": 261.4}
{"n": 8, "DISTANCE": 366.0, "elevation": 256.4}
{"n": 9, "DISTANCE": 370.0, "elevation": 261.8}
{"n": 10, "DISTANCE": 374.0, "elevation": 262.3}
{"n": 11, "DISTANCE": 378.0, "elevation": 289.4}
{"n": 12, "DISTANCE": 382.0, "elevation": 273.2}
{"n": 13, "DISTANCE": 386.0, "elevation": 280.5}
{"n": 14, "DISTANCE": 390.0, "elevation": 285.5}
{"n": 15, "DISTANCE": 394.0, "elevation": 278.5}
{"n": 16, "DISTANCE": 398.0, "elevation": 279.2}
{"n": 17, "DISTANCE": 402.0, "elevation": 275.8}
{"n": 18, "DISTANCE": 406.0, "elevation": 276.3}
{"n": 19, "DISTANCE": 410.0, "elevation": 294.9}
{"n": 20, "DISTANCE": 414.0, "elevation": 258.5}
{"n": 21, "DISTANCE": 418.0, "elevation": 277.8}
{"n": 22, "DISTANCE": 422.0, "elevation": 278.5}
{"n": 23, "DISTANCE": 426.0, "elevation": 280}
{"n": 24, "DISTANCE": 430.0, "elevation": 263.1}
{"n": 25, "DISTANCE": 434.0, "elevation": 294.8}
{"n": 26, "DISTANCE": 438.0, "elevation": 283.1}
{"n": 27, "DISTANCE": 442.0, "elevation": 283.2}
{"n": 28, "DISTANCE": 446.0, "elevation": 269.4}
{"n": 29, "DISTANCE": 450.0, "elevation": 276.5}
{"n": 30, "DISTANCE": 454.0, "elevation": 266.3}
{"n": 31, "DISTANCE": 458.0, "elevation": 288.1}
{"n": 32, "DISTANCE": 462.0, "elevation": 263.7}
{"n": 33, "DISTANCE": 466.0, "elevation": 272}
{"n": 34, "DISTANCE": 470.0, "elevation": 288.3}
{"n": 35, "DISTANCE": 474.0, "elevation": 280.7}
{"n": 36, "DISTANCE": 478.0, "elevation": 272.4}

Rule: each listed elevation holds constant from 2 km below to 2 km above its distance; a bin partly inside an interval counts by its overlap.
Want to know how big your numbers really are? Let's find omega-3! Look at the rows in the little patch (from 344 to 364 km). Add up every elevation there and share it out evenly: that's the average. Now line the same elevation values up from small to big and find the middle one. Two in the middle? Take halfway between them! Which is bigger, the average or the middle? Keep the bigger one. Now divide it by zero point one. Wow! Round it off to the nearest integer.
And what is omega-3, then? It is 2716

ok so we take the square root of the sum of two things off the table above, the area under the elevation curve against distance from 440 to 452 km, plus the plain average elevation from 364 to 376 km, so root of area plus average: 59.8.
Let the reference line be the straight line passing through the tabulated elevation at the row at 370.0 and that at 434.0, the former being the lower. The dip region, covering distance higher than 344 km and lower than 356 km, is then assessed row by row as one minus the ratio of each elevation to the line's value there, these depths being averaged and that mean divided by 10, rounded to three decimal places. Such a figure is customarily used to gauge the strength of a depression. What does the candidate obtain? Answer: -0.010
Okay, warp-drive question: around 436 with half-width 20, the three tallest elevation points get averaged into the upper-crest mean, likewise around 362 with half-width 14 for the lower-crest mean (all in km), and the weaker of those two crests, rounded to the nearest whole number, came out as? 267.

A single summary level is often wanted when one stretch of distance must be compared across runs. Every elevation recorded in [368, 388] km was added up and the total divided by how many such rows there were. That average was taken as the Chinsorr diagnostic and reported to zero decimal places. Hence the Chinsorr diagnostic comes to 273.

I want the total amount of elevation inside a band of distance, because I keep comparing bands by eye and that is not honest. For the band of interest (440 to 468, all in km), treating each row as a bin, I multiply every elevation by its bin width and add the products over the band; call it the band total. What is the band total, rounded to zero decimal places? 7677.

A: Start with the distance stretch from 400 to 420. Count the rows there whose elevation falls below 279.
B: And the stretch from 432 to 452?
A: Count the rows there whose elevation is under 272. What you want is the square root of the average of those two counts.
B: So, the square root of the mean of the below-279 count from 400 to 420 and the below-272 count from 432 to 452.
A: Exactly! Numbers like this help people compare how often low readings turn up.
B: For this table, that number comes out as 1.6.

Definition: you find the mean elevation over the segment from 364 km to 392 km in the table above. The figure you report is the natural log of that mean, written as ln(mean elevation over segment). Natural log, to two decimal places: 5.61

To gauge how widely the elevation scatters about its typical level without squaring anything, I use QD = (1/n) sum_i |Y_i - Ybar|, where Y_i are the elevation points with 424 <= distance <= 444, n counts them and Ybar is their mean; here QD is 7.4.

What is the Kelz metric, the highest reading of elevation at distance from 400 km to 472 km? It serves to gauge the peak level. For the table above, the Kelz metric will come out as 294.9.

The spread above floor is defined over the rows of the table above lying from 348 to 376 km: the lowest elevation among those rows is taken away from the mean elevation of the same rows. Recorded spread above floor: 6.8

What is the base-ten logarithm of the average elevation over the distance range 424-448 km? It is 2.45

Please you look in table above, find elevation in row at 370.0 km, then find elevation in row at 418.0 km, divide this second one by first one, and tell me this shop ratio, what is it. 1.06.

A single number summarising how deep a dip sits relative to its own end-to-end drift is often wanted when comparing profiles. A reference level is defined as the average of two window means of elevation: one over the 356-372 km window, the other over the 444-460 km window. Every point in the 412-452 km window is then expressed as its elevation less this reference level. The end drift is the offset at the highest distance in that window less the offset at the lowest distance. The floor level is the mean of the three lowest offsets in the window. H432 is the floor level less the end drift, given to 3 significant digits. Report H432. -22.6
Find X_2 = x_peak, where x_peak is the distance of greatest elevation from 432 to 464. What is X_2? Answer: 434.0 km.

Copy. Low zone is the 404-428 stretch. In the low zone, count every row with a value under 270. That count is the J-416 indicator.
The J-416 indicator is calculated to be 1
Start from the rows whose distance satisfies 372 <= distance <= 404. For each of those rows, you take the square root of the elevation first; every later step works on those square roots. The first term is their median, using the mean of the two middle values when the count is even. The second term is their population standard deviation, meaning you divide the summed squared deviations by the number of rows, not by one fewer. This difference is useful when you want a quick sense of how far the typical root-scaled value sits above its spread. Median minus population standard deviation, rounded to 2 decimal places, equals 16.47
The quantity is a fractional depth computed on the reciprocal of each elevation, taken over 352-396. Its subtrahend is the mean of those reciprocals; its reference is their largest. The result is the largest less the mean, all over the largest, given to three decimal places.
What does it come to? 0.054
